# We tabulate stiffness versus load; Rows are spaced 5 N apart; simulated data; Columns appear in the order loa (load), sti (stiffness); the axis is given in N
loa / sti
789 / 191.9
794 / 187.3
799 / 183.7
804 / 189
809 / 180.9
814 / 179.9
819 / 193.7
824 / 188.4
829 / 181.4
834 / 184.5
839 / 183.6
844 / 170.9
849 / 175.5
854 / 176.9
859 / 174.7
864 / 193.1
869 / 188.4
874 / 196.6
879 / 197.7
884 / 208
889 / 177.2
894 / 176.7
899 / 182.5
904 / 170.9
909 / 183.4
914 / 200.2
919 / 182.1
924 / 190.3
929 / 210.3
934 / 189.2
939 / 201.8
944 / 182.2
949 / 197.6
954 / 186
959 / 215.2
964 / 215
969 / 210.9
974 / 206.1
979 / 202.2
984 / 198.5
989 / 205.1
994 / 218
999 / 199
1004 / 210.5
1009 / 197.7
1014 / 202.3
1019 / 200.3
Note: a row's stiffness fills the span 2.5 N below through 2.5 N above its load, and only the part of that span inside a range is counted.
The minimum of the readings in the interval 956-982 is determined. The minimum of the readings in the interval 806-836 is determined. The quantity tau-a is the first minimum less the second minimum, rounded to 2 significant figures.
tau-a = 22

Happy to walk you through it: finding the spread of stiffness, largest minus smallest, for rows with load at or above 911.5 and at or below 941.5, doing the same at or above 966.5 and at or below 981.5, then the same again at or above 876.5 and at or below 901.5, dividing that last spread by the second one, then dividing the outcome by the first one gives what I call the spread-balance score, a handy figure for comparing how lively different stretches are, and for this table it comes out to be 0.13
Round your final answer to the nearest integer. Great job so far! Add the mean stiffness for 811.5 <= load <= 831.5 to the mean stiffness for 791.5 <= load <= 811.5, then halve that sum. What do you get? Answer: 186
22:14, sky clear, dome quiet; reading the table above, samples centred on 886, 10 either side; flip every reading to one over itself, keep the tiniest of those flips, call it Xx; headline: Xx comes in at 0.0048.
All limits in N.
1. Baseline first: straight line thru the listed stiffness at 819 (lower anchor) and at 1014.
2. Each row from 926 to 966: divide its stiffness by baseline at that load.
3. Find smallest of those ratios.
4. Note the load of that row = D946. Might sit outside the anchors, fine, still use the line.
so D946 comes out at 944 N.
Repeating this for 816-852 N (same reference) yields 844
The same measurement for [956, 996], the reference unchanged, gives 984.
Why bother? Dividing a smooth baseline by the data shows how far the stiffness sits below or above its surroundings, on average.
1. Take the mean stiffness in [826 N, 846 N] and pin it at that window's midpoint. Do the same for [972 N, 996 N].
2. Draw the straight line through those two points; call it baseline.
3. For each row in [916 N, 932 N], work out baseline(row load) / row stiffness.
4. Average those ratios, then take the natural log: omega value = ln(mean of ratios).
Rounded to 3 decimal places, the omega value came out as 0.010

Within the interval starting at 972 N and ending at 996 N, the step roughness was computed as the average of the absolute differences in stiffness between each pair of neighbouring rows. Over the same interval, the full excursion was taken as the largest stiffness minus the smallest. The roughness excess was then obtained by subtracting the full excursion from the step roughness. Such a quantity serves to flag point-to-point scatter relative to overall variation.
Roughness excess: -13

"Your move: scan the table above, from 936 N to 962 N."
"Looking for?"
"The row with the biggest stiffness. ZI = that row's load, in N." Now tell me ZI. 959 N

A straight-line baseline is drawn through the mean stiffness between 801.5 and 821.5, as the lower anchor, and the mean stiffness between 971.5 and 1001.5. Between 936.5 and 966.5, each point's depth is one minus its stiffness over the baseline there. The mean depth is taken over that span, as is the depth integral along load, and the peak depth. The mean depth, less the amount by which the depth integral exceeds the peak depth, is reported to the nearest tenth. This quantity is -0.1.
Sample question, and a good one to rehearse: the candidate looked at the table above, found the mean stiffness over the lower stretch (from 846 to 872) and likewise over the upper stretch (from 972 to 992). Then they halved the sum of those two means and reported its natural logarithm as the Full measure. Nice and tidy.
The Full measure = 5.26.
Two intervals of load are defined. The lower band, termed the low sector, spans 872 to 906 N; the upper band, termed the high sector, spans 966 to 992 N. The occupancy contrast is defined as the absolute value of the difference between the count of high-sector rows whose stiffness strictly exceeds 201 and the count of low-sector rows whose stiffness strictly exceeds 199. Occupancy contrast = 3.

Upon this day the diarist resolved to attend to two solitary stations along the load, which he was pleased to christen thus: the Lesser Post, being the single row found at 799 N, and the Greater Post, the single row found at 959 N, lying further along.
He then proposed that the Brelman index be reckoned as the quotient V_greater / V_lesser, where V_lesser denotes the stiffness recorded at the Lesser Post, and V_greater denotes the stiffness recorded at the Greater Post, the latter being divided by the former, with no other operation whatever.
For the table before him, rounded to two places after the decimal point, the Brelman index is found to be 1.17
